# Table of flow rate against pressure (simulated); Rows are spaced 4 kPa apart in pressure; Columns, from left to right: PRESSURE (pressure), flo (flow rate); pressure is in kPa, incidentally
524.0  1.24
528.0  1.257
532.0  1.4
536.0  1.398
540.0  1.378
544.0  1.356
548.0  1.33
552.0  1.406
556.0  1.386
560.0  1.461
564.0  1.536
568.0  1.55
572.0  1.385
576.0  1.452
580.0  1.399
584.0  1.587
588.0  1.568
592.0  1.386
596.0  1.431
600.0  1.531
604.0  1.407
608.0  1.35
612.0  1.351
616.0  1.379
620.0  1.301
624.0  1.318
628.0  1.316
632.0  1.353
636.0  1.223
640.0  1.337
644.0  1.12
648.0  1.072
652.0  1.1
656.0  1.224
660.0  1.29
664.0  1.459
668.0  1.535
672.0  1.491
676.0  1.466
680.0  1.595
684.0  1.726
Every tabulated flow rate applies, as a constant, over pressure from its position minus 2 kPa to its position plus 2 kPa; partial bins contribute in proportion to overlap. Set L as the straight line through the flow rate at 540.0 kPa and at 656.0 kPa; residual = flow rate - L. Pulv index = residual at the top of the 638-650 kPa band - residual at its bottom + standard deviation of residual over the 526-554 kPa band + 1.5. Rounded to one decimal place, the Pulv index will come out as 1.3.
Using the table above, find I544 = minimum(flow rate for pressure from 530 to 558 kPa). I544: 1.33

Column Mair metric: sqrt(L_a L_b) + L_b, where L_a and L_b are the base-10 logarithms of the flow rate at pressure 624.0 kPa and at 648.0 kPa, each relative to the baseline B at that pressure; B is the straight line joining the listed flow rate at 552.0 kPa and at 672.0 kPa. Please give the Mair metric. -0.061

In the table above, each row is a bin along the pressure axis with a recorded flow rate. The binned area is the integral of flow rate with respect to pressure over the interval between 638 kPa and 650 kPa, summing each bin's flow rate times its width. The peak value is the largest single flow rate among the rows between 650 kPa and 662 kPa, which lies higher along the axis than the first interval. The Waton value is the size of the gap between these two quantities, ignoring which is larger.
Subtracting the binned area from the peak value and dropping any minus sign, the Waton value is 12.8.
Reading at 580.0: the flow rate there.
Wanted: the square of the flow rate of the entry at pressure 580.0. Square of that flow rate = 1.96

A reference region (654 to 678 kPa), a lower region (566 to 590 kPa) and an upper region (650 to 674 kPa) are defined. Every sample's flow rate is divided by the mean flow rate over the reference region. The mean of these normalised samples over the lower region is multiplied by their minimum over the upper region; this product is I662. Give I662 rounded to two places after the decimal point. 0.82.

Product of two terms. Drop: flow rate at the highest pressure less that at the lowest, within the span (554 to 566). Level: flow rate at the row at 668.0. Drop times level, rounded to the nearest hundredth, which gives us 0.23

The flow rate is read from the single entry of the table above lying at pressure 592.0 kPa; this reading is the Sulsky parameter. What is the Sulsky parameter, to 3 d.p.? 1.386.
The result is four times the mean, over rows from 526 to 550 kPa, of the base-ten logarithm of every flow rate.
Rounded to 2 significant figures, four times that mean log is 0.52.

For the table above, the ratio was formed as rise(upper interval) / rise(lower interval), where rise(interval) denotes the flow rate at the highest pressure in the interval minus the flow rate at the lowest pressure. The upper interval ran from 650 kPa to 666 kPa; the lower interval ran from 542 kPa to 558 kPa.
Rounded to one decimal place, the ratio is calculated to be 12.0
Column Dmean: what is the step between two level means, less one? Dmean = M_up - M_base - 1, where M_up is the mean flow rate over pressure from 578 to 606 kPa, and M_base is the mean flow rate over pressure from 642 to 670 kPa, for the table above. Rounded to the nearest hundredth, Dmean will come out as -0.78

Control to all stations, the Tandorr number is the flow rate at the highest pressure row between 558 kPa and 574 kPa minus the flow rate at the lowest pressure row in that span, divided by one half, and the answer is -0.2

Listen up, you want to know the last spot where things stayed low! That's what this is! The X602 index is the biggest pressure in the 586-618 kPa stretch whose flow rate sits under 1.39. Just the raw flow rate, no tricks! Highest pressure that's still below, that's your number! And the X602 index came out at 616.0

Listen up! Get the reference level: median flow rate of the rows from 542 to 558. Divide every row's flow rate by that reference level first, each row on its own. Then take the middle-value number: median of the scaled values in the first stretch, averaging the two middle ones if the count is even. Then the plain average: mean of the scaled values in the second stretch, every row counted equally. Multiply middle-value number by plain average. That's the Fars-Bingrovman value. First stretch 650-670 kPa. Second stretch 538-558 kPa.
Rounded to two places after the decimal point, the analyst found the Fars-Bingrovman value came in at 0.94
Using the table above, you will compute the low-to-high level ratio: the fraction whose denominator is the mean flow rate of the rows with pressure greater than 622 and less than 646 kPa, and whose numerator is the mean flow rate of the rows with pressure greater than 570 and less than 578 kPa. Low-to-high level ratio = 1.11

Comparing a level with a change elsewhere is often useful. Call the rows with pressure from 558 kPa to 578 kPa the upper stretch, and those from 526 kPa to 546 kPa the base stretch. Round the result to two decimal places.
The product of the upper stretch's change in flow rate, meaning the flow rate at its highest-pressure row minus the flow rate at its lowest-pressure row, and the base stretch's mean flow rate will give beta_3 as -0.01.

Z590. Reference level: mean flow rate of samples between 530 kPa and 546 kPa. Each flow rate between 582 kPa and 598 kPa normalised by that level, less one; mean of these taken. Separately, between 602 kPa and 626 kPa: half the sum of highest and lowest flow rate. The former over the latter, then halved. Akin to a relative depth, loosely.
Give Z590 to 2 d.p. 0.03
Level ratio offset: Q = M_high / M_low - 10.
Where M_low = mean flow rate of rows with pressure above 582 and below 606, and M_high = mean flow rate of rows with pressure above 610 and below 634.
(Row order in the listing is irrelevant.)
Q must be -9.10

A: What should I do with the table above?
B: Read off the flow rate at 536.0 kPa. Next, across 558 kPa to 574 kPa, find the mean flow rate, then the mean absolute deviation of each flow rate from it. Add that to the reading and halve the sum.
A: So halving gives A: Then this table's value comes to 0.729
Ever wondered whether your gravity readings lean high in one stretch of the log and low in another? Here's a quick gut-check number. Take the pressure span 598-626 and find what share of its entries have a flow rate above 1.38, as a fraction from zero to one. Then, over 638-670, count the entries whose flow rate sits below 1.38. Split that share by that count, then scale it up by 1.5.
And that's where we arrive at 0.07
